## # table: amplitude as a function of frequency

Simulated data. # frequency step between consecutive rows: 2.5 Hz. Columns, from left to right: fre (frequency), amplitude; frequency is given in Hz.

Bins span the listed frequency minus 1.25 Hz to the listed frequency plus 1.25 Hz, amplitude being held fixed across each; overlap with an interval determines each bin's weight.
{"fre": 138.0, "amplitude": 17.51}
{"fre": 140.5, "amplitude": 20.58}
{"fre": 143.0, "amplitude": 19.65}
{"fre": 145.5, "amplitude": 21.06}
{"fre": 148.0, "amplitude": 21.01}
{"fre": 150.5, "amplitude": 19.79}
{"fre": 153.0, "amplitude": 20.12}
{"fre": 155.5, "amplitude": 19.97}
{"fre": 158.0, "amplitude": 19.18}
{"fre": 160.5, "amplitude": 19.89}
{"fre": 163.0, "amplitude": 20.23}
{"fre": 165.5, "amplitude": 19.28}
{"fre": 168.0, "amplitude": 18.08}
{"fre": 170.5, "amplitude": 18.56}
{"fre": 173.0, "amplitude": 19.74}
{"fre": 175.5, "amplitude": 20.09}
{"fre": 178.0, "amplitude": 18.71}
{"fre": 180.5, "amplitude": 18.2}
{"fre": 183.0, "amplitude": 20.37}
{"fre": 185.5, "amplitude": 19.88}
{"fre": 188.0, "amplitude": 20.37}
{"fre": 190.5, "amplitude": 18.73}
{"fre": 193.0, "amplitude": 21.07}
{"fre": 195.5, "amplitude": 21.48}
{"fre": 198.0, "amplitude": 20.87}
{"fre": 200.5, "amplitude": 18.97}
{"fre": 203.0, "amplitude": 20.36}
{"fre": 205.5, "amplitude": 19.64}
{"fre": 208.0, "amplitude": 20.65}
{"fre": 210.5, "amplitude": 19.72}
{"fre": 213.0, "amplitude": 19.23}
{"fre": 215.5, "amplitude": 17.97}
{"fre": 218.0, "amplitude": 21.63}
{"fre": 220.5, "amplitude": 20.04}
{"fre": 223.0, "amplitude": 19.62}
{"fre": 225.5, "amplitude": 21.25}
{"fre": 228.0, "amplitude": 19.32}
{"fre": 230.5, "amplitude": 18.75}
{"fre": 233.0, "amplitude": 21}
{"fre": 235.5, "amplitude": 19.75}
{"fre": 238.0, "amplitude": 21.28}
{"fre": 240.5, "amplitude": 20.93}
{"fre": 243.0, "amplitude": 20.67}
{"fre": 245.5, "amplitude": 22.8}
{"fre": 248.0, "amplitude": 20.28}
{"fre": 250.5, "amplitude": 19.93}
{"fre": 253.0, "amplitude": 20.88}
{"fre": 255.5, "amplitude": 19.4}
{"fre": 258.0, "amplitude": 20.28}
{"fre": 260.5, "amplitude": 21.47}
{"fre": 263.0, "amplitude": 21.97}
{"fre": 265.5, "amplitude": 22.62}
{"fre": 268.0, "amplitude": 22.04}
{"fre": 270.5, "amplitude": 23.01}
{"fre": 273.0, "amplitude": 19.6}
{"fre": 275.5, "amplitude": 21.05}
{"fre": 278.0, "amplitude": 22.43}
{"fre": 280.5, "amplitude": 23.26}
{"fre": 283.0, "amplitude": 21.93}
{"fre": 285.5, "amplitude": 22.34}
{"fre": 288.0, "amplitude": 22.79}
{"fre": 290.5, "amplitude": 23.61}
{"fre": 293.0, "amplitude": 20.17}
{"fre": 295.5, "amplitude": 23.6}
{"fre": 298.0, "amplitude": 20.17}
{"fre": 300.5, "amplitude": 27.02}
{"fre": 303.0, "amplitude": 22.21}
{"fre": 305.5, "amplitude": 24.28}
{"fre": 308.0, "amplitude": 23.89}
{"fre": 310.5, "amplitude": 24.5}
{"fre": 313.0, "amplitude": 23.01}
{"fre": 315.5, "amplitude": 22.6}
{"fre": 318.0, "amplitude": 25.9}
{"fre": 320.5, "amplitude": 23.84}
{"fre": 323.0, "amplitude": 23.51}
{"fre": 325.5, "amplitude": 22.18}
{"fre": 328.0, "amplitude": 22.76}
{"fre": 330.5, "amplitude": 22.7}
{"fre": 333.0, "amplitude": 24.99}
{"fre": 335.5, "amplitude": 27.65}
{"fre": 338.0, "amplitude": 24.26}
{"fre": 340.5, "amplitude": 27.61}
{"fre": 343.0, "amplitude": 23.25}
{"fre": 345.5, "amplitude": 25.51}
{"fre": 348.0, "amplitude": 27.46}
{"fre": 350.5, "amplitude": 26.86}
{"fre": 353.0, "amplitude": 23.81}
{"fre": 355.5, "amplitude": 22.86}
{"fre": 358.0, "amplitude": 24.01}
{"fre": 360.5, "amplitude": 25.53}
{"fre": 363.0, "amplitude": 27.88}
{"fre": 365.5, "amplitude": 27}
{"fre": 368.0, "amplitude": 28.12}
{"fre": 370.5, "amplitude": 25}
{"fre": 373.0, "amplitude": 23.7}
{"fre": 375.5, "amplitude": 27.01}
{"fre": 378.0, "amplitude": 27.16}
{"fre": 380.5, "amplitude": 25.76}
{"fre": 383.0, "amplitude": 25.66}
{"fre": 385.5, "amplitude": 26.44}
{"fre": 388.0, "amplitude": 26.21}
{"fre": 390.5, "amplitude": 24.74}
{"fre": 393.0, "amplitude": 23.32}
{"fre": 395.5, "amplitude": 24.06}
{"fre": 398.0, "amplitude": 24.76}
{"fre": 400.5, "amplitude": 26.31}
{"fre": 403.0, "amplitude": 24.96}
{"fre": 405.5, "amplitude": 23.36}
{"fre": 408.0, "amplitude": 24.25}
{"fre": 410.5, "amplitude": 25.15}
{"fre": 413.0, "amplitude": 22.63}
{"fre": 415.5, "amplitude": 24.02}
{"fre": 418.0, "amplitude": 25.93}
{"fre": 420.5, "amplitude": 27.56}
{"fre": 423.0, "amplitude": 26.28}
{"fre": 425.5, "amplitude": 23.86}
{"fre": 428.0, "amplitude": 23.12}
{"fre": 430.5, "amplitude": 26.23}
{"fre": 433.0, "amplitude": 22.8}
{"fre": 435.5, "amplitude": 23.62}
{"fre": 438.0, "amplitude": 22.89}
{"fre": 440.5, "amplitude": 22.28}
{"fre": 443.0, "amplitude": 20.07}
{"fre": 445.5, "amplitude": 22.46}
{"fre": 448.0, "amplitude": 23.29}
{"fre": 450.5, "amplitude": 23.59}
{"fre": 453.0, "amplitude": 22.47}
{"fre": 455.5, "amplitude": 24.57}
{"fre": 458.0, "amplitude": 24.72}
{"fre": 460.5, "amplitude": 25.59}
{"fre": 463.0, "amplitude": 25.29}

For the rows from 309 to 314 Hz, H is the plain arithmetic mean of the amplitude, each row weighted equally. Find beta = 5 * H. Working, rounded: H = 23.8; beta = 119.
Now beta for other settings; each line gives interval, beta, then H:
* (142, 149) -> 103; 20.6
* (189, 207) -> 101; 20.2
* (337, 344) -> 125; 25.0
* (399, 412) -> 124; 24.8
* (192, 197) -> 106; 21.3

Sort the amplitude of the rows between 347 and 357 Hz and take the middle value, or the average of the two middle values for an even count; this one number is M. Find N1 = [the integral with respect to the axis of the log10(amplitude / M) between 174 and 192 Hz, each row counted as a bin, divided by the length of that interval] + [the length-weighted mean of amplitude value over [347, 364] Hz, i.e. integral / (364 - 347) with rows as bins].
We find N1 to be 25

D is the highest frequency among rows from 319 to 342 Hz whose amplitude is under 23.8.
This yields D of 330.5 Hz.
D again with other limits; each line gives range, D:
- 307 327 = 325.5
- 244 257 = 255.5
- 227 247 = 245.5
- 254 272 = 270.5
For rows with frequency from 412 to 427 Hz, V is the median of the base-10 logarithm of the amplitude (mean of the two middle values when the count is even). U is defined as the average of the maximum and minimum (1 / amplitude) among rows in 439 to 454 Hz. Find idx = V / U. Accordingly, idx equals 30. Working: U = 0.0461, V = 1.40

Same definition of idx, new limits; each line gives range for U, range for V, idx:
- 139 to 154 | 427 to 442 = 28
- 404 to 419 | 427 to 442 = 33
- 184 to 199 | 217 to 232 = 26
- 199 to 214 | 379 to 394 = 28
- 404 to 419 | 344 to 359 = 34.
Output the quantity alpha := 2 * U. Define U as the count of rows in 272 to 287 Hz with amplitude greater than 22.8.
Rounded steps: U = 1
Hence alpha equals 2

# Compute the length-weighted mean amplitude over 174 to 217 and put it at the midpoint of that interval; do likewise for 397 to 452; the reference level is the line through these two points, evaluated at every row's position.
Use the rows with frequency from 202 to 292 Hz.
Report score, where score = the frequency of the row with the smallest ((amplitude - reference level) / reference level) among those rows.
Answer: 215.5 Hz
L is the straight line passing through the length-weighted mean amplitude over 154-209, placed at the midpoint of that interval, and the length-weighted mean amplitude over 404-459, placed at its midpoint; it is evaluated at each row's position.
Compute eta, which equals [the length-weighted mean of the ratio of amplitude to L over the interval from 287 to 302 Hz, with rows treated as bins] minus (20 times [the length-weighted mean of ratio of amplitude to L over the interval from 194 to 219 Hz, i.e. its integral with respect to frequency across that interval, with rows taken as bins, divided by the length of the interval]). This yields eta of -18.8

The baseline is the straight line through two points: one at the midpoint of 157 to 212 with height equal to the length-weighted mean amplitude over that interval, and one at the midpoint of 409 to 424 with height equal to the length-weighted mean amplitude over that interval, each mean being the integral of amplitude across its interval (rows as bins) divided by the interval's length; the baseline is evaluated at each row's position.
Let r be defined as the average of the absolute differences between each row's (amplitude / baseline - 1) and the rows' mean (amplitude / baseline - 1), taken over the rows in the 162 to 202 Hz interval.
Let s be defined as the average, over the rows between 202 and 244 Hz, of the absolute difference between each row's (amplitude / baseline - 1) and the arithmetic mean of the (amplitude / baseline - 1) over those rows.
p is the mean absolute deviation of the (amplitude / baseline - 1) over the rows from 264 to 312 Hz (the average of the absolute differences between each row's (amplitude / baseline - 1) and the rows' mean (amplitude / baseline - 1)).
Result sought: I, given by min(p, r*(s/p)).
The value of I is 0.029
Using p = 0.053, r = 0.042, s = 0.036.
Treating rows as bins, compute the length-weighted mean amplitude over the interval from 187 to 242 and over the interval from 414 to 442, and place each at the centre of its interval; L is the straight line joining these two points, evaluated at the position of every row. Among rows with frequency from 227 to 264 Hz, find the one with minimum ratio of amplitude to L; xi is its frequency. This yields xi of 230.5 Hz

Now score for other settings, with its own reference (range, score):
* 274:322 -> 298.0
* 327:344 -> 330.5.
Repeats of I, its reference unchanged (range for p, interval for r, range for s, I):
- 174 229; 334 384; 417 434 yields 0.045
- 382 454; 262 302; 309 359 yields 0.050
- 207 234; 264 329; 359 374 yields 0.043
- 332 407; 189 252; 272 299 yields 0.040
